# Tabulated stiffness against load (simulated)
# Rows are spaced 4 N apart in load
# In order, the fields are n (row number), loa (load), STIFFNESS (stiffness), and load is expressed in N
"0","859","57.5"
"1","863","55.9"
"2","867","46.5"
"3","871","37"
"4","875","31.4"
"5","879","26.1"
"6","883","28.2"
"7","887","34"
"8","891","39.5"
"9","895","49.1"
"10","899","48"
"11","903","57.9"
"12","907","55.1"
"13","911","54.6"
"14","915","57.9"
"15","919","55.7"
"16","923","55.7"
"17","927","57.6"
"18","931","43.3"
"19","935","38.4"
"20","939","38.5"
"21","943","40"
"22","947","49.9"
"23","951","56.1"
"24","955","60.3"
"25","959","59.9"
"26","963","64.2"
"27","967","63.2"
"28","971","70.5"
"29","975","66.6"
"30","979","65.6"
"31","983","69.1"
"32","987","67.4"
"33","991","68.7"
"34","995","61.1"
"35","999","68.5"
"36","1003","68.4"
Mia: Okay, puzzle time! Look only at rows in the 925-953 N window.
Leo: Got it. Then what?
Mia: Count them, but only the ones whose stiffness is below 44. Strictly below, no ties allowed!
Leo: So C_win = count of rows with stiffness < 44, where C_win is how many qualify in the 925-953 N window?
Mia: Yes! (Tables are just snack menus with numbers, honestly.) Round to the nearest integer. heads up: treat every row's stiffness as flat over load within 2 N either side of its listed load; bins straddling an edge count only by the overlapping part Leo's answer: 4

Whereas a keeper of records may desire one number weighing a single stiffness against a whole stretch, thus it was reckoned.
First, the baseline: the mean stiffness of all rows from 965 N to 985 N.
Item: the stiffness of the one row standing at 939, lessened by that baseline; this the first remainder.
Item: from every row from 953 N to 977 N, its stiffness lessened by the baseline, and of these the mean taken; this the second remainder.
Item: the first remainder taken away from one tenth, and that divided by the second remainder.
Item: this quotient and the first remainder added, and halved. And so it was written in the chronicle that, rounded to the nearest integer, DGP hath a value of -19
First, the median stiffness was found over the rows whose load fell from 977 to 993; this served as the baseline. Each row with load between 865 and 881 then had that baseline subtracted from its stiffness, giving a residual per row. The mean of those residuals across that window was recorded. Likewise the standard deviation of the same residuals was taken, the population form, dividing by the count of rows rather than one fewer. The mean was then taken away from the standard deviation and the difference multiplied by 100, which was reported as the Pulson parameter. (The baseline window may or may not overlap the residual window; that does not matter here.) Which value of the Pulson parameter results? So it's 4035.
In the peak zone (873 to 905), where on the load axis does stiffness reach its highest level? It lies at 903 N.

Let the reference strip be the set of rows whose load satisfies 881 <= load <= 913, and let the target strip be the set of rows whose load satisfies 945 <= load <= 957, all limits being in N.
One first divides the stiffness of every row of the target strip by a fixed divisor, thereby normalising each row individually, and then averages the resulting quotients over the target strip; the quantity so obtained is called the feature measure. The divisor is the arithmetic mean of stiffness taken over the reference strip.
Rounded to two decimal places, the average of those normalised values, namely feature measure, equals 1.21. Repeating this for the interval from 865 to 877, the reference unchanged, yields 0.84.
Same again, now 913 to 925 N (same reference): 1.23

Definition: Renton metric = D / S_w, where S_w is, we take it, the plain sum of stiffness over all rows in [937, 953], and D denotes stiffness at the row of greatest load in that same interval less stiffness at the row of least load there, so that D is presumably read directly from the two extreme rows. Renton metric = 0.095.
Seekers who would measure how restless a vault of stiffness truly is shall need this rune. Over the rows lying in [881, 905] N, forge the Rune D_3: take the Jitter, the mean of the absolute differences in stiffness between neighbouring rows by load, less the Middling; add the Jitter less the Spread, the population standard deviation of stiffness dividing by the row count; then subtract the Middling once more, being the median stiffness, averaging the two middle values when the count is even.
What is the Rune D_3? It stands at -85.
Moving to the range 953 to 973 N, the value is -124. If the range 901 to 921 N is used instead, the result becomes -108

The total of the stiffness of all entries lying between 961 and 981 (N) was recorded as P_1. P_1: 330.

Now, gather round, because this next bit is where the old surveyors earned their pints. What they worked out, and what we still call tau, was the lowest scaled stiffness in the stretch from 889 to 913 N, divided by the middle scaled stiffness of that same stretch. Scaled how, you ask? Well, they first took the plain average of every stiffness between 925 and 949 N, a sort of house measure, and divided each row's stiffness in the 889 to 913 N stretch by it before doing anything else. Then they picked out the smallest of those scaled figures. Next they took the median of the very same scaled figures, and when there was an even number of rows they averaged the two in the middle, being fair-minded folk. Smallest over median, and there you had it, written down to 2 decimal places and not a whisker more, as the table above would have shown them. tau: 0.76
